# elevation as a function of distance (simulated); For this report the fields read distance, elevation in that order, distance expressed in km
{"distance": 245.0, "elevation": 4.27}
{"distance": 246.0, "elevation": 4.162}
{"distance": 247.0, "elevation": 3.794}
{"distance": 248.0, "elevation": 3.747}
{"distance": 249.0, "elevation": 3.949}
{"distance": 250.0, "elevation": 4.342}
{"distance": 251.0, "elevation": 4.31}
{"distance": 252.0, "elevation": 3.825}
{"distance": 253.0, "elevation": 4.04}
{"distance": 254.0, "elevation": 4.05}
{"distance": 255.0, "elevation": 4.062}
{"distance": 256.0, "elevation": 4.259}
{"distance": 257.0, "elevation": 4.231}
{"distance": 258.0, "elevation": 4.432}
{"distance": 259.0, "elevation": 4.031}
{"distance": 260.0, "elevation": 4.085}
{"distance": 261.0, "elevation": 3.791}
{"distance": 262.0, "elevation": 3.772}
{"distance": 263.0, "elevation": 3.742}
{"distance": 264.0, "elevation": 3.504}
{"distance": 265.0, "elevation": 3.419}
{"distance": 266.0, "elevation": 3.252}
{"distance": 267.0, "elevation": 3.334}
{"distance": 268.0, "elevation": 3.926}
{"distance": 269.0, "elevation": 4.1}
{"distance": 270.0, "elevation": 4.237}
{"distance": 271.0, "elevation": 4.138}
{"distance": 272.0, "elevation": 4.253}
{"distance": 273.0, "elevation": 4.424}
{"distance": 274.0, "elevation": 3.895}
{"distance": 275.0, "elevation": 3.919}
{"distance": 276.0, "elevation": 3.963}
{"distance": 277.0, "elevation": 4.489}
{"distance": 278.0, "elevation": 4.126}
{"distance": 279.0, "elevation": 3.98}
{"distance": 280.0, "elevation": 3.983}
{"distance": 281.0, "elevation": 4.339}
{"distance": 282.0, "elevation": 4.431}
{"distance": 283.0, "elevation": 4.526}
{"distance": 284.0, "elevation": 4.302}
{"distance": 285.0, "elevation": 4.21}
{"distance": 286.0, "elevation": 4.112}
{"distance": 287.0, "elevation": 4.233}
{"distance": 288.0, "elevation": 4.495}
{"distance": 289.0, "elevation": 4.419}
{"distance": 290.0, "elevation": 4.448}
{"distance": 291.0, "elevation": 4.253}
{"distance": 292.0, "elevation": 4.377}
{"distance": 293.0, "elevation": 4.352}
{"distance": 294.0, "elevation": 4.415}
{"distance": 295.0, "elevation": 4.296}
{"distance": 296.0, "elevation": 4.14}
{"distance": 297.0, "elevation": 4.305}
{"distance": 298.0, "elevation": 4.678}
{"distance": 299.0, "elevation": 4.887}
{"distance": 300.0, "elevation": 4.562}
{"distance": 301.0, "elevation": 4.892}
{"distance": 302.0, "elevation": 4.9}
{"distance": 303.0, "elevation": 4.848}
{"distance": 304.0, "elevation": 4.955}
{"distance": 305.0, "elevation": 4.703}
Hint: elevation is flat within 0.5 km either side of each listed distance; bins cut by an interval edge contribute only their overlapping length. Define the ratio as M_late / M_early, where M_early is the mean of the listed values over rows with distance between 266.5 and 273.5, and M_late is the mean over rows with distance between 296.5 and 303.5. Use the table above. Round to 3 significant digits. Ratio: 1.16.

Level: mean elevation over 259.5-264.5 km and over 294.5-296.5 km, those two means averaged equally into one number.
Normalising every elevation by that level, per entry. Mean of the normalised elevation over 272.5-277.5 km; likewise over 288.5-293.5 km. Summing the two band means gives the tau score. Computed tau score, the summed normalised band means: 2.13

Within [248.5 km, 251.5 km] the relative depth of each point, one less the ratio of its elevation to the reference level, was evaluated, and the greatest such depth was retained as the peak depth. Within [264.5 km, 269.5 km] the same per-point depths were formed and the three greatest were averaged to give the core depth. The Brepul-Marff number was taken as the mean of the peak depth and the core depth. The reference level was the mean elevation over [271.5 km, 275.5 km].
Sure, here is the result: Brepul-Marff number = 0.12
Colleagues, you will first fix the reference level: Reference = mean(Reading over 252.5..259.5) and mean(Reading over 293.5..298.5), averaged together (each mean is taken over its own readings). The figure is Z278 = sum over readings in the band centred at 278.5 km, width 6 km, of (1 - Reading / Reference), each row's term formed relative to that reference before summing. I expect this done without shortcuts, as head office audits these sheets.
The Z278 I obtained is 0.16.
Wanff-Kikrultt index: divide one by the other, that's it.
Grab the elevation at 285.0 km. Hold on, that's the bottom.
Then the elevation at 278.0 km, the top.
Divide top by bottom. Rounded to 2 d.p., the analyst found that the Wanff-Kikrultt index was 0.98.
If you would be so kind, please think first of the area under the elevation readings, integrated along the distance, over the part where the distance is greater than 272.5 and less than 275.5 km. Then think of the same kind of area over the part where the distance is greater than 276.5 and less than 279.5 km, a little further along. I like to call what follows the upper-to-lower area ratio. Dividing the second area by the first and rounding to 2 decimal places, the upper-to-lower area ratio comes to 1.03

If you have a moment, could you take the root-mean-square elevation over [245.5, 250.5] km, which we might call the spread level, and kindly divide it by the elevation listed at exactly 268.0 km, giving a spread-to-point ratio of 1.02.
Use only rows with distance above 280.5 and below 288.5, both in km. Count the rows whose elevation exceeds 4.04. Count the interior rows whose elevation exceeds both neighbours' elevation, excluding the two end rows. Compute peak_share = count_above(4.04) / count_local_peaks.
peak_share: 8.0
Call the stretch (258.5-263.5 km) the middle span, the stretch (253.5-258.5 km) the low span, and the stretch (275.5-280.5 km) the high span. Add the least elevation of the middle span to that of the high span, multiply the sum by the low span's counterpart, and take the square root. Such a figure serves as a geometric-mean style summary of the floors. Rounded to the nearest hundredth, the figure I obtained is 5.59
